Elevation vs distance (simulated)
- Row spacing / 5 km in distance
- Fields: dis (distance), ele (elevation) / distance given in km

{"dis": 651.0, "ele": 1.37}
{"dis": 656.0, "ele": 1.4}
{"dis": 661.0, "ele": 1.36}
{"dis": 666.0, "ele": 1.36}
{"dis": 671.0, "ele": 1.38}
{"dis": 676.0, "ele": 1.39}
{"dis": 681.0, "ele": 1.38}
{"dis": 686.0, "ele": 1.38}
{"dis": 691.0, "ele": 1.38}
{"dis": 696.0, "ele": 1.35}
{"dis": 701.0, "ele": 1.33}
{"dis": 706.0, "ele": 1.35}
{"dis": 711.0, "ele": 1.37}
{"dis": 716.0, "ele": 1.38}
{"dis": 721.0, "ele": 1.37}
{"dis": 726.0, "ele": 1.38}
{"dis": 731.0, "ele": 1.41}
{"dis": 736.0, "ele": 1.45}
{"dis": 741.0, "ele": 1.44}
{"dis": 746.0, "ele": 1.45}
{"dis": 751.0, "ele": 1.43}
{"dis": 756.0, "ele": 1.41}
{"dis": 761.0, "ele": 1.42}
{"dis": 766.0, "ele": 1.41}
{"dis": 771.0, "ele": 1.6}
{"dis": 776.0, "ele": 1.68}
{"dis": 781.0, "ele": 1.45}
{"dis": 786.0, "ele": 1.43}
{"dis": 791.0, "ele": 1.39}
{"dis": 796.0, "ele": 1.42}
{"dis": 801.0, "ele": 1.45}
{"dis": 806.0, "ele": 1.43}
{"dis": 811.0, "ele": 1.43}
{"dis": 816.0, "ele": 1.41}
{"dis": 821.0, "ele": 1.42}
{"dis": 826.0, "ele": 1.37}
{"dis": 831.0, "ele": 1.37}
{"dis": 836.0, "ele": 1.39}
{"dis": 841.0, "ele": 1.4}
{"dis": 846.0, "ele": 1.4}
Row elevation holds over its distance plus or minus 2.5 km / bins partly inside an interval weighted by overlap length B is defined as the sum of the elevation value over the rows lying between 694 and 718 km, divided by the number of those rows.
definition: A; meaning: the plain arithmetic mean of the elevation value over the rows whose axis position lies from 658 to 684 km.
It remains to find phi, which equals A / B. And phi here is 1.013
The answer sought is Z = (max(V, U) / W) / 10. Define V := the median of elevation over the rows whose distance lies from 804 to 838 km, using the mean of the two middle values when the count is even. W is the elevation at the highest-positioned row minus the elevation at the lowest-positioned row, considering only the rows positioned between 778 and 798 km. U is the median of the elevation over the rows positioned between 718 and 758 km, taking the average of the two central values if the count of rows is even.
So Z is -4.7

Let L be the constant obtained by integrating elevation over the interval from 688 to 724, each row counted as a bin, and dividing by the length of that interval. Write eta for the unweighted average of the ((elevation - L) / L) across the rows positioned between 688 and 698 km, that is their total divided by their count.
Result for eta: 0.00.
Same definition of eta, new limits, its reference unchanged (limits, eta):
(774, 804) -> 0.08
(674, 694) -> 0.02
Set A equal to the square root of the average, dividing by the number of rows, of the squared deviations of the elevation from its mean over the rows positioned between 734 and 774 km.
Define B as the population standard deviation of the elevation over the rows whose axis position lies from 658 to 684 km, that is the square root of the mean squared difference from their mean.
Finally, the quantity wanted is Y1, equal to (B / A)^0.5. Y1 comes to 0.45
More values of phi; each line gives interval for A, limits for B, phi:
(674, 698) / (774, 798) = 0.934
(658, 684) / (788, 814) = 0.965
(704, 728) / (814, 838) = 0.984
